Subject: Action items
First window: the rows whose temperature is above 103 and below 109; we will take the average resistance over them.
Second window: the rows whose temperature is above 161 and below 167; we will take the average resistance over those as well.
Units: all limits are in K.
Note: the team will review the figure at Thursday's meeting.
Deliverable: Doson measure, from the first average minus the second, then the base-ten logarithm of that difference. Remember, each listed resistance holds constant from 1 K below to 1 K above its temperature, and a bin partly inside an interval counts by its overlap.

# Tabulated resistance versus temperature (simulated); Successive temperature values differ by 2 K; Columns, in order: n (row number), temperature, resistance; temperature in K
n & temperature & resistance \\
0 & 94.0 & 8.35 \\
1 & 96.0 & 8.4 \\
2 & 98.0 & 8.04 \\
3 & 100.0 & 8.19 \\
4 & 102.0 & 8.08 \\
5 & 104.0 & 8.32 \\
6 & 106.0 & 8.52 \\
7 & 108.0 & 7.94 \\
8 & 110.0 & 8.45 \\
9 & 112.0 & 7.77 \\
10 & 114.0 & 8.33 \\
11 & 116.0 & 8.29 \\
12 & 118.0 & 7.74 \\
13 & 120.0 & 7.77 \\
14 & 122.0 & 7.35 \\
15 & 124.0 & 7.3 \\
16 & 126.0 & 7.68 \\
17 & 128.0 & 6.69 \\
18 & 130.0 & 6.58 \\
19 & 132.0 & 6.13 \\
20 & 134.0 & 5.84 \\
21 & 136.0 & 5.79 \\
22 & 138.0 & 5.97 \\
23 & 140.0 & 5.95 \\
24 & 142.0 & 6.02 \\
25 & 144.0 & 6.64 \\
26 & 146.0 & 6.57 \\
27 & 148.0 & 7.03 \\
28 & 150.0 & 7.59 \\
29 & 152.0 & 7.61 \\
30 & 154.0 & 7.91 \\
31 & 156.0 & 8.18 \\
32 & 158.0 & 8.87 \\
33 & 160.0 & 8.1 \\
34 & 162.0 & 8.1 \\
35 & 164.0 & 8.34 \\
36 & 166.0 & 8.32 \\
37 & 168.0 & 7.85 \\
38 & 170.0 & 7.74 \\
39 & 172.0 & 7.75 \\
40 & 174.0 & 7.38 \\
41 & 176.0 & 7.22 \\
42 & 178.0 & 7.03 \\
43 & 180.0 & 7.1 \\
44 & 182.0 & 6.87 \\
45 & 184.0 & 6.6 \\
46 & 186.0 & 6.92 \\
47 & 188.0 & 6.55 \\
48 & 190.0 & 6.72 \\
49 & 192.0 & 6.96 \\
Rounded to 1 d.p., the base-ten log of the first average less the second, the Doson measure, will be -2.2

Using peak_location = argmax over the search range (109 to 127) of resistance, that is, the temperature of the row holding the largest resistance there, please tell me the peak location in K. 110.0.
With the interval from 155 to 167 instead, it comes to 158.0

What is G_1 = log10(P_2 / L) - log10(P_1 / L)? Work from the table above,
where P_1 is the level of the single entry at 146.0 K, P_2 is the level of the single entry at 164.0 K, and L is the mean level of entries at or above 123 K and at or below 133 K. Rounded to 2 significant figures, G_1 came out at 0.10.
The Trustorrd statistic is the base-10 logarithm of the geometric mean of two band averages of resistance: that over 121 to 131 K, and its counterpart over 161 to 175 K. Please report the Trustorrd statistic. 0.88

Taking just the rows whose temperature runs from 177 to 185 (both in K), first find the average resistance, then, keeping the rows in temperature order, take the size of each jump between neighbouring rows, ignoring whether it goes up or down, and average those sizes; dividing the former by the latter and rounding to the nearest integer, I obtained 36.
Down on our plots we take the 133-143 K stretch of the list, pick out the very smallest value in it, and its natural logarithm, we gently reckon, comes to 1.76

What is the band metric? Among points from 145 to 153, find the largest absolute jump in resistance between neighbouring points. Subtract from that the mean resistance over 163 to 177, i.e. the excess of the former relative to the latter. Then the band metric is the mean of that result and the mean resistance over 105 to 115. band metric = 0.48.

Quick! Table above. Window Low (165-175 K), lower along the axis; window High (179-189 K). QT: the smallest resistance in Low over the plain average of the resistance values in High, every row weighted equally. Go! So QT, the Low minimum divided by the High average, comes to 1.08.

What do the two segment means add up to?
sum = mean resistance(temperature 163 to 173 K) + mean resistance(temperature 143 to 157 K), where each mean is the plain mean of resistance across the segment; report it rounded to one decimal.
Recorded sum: 15.4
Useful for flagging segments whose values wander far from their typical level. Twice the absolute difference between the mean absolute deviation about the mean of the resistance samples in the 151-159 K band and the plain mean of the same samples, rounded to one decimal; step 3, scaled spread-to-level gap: 15.5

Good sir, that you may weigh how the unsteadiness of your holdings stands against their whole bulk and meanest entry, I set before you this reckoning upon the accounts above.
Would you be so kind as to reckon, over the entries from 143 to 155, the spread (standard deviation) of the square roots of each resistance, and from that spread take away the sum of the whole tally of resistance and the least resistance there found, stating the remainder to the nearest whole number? -50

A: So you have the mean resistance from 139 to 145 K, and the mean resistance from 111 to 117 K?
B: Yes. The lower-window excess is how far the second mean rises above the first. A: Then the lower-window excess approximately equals 1.9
